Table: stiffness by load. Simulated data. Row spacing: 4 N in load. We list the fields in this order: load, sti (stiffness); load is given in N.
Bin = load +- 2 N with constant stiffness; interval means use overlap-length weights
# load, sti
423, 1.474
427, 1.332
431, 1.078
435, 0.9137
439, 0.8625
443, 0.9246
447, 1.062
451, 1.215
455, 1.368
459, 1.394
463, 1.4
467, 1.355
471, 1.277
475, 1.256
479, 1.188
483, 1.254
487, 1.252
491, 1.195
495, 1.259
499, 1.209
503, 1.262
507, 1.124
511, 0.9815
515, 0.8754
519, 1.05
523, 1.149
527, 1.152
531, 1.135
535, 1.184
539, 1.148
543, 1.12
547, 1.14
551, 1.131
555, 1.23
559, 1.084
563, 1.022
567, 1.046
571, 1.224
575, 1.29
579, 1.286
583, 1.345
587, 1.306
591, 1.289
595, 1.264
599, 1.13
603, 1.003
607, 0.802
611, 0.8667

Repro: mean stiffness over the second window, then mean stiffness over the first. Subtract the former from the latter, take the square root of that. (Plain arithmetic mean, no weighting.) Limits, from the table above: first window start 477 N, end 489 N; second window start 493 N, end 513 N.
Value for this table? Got 0.253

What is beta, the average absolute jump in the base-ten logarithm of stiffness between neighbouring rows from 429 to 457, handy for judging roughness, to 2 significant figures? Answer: 0.050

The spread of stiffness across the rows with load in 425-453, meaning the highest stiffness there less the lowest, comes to 0.47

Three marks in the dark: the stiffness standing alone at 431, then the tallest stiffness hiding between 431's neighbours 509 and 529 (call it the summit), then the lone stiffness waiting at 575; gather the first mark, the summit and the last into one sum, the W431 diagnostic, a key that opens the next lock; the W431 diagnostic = 3.52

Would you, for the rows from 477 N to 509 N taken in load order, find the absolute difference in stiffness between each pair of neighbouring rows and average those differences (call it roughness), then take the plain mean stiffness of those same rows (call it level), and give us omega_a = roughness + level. 1.28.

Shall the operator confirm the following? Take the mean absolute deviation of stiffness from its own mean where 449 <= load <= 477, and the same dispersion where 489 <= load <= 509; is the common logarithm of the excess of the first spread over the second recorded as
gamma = -1.6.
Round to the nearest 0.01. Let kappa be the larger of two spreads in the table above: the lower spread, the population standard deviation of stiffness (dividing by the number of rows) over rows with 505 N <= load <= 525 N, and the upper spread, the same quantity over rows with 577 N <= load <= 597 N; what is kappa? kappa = 0.10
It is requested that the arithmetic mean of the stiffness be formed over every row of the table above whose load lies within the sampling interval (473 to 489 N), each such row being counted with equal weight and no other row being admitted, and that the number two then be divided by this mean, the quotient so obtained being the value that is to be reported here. 1.62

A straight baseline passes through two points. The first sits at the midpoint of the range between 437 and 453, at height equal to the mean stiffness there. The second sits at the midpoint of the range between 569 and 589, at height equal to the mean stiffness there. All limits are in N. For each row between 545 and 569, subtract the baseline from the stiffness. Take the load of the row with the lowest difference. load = 563 N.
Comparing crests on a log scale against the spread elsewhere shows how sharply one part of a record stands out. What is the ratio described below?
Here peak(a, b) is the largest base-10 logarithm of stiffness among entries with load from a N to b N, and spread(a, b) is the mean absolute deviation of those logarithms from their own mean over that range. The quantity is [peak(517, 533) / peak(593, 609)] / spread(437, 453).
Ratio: 12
